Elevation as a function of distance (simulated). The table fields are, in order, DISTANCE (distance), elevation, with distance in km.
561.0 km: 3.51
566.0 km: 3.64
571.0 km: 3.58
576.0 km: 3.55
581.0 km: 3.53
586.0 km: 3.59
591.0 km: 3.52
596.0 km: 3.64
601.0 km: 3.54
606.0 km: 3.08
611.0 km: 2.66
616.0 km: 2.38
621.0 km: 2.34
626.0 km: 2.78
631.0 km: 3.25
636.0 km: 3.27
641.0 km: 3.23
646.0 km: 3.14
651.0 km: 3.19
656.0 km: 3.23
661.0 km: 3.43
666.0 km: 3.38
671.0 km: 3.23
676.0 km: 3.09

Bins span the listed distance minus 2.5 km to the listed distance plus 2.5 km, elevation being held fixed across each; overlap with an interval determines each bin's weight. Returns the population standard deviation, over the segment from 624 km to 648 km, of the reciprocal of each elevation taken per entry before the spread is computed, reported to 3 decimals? 0.020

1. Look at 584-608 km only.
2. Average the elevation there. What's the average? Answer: 3.5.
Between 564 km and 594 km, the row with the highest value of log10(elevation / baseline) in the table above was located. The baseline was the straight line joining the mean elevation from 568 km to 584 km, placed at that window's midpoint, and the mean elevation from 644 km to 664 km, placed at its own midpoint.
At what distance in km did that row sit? 586.0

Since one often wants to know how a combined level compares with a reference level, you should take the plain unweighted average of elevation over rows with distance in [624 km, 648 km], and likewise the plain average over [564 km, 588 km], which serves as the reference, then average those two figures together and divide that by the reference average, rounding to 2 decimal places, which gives 0.94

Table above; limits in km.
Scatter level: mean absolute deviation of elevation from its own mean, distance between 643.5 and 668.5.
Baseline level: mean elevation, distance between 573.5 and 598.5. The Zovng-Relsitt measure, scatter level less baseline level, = -3.46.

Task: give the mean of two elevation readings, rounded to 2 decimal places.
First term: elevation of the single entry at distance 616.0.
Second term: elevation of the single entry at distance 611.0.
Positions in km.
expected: 2.52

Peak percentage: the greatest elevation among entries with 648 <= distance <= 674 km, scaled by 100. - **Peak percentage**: 343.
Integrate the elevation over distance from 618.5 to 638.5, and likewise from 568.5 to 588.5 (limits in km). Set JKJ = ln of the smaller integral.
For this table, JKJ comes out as 4.06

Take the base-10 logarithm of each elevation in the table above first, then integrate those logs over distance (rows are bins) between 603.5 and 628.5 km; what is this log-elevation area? 10.5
